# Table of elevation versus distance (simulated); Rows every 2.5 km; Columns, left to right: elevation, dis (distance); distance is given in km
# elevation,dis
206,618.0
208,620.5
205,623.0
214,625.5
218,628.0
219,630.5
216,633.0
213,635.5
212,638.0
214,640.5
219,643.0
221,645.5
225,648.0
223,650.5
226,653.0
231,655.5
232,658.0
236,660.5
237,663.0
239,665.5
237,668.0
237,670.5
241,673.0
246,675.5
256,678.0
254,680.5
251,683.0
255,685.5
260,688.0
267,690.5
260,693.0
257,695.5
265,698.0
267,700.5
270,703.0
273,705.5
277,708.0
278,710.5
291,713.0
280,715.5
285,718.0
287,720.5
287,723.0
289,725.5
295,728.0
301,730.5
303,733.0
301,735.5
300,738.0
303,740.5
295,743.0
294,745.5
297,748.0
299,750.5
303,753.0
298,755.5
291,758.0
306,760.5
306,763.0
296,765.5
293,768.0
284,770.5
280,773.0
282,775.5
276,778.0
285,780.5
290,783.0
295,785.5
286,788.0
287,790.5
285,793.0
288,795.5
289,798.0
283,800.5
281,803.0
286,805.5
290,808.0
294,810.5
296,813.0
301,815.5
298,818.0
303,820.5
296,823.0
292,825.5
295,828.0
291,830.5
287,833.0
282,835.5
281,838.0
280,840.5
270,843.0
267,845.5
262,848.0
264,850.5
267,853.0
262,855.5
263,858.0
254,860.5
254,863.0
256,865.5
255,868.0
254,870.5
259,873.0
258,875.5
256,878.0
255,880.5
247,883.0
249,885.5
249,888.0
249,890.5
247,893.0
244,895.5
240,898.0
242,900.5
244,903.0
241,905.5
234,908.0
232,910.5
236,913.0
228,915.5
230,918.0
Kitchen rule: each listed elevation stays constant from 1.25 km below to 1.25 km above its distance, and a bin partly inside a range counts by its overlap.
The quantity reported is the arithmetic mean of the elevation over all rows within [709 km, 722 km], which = 284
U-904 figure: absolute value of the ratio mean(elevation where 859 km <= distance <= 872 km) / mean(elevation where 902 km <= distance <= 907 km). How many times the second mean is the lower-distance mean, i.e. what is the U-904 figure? 1.05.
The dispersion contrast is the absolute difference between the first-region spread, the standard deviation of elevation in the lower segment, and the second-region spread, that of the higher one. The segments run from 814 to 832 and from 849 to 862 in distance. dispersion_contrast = 0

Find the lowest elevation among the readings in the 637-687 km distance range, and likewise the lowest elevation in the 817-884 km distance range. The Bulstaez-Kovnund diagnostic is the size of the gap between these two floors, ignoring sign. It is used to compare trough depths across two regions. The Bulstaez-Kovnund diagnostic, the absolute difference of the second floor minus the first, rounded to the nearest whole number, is 35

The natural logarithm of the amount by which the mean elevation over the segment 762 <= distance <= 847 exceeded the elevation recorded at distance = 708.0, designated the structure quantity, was 2.4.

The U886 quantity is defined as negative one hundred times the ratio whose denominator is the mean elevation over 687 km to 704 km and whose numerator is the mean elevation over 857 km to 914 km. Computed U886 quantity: -94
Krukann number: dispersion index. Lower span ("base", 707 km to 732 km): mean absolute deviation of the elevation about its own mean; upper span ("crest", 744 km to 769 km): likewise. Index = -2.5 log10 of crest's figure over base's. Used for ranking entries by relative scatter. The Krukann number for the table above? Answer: 0.3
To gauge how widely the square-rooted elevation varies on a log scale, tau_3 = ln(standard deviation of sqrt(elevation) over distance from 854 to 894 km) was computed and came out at -1.9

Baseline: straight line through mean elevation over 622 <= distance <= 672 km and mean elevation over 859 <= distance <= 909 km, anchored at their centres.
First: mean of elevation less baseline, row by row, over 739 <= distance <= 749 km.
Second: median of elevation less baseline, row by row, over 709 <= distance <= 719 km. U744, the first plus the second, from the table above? 114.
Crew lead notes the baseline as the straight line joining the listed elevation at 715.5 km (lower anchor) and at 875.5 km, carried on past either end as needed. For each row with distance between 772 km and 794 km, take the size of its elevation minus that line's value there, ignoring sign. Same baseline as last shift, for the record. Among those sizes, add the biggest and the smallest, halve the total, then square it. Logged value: 213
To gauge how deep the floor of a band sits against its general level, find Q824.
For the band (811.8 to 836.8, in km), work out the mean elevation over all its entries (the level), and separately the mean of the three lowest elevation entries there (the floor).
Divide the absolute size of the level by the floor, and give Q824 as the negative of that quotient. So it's -1.026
